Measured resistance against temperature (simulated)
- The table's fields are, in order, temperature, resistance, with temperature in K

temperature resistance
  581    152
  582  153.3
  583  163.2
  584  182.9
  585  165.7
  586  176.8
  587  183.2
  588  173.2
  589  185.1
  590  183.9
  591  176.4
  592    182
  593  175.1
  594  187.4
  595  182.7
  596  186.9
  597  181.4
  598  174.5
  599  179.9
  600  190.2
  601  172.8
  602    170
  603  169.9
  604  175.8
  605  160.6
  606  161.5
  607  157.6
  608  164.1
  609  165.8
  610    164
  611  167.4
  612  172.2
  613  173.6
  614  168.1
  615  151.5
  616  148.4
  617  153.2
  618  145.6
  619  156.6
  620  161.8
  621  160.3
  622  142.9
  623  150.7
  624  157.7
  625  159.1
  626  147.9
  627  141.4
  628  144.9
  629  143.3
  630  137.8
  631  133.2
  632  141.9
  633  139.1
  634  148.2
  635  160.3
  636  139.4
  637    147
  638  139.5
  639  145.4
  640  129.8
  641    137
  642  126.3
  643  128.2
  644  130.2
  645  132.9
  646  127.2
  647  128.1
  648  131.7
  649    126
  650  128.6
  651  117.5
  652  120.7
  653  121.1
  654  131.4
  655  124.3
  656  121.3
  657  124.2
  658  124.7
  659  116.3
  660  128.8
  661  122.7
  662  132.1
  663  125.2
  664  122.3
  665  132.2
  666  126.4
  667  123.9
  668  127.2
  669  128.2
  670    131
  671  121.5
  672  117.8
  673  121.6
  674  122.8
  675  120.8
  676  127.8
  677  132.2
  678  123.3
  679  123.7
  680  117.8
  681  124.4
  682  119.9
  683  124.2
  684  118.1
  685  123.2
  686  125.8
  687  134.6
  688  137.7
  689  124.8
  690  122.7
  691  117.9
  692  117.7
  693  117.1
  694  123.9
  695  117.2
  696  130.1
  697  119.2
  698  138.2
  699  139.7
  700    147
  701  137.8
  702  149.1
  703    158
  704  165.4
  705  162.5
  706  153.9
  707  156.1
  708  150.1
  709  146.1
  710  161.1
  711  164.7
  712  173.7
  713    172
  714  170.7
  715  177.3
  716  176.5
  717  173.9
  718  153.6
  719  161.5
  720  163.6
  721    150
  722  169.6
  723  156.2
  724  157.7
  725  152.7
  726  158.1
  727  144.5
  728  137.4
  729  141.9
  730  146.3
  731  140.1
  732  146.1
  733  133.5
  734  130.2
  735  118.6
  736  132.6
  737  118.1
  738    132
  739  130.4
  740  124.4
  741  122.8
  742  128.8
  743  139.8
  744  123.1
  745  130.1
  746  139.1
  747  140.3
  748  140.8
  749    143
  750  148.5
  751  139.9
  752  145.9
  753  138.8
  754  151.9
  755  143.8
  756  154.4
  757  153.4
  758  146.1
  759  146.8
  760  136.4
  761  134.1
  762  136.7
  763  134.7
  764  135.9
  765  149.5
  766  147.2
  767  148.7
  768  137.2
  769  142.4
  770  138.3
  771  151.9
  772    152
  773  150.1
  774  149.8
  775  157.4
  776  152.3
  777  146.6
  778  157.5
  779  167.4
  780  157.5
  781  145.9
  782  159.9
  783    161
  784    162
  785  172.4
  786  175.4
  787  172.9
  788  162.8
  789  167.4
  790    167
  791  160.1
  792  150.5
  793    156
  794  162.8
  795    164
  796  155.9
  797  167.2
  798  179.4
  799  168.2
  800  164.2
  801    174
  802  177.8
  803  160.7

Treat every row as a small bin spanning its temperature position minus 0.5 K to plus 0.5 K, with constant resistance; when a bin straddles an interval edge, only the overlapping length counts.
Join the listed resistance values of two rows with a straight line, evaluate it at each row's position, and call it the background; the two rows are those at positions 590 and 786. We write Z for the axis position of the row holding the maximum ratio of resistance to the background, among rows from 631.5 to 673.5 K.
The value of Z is 635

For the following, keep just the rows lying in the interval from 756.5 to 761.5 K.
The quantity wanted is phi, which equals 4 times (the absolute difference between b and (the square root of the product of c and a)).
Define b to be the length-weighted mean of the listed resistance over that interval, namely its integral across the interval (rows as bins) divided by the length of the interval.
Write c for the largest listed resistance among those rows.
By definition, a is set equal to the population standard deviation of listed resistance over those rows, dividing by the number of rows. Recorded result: 441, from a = 7.1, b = 143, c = 153.4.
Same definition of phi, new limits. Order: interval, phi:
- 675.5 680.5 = 399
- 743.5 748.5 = 413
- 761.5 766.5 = 441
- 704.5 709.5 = 495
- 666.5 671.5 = 422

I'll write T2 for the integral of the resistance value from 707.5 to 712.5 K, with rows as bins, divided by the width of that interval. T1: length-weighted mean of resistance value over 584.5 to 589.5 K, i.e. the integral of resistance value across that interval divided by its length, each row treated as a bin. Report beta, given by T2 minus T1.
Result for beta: -18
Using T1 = 177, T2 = 159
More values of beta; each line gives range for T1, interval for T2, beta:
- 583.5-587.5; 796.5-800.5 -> -7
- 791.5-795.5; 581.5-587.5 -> 13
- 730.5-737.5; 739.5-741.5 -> -8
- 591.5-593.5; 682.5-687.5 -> -53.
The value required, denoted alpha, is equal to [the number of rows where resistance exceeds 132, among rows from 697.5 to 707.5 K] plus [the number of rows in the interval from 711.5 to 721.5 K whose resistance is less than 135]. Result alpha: 10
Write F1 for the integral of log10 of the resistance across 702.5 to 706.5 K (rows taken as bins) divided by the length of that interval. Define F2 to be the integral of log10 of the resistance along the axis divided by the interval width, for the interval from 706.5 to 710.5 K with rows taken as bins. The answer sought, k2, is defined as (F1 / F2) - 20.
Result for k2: -18.99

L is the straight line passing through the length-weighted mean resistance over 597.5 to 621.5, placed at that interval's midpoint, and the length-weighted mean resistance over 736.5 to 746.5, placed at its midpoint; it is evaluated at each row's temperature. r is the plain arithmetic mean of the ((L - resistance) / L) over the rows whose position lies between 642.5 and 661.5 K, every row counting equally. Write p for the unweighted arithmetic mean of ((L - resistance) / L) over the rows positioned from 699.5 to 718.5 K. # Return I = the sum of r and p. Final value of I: 0.02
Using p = -0.17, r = 0.182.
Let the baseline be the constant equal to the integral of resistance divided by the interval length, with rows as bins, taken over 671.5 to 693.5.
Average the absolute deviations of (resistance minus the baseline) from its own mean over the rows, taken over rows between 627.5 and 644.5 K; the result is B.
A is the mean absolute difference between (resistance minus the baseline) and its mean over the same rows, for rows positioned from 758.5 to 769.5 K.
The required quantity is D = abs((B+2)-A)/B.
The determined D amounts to 0.45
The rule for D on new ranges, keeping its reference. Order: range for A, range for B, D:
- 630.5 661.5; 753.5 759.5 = 0.48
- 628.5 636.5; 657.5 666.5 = 0.00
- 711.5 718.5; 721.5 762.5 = 0.65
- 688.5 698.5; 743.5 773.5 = 0.50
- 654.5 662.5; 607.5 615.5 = 0.74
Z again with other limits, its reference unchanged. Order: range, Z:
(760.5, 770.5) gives 765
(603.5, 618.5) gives 604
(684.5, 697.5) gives 688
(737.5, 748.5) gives 748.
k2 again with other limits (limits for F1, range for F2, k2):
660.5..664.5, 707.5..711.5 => -19.04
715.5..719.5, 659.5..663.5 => -18.94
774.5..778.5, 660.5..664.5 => -18.96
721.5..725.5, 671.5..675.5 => -18.94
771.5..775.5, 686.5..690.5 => -18.97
